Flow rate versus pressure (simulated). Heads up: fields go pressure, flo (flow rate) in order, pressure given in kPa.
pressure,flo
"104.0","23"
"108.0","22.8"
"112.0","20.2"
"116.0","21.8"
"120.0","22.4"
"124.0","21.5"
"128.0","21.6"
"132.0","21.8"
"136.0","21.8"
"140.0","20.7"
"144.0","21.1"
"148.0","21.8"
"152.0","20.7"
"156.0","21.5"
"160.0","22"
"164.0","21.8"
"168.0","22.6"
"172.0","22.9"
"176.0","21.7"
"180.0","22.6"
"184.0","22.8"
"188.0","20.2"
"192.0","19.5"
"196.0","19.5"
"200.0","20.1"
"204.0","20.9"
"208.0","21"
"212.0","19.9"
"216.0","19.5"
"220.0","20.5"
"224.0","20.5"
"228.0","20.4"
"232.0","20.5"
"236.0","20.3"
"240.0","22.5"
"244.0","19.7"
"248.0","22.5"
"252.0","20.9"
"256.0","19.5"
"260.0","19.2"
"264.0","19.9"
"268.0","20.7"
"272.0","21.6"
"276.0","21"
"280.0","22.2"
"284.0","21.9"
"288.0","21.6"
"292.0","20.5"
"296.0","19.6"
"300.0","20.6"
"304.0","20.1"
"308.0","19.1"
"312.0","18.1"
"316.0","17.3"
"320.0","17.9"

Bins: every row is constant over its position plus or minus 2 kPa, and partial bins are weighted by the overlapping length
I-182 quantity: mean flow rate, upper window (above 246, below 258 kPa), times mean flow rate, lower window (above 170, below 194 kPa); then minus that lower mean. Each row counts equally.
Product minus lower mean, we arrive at 432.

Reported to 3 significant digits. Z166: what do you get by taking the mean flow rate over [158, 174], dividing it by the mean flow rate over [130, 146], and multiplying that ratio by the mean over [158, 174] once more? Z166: 23.3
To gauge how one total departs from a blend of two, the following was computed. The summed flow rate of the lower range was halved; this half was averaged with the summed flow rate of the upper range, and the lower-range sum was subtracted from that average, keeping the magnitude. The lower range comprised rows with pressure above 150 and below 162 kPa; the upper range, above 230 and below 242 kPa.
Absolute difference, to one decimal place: 16.5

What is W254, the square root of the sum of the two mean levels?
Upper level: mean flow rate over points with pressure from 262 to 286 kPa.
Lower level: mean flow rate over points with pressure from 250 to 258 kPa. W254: 6.44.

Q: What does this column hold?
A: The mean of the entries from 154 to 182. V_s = 22.2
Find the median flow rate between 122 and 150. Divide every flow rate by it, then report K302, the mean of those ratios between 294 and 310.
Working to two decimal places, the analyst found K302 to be 0.92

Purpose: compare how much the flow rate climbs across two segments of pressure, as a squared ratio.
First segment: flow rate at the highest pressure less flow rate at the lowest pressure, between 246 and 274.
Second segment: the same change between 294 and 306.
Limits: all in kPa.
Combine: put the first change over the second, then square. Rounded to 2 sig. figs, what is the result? 3.2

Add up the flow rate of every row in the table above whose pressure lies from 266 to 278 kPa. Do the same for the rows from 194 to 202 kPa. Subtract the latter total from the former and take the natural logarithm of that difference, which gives 3.2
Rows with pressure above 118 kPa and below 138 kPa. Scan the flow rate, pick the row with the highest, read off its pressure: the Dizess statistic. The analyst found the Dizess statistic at 120.0 kPa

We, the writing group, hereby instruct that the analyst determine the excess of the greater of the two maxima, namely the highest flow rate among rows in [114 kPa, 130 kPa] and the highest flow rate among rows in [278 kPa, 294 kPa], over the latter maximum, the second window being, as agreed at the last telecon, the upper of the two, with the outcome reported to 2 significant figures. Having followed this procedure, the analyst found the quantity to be 0.20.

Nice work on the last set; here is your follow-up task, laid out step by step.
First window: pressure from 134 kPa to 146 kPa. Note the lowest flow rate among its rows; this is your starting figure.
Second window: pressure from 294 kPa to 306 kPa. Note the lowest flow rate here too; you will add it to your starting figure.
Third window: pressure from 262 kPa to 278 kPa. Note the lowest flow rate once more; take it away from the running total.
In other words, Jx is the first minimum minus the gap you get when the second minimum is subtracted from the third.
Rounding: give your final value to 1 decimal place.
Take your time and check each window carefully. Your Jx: 20.4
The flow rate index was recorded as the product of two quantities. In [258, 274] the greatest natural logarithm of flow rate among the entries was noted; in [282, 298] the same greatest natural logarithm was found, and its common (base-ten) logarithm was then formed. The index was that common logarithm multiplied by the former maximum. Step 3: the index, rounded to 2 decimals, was 1.50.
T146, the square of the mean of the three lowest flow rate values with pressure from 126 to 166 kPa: 434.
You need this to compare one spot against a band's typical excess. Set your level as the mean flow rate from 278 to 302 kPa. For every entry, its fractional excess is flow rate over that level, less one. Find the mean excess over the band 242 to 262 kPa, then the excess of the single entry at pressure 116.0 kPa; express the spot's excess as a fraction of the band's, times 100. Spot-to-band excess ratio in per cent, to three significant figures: -104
